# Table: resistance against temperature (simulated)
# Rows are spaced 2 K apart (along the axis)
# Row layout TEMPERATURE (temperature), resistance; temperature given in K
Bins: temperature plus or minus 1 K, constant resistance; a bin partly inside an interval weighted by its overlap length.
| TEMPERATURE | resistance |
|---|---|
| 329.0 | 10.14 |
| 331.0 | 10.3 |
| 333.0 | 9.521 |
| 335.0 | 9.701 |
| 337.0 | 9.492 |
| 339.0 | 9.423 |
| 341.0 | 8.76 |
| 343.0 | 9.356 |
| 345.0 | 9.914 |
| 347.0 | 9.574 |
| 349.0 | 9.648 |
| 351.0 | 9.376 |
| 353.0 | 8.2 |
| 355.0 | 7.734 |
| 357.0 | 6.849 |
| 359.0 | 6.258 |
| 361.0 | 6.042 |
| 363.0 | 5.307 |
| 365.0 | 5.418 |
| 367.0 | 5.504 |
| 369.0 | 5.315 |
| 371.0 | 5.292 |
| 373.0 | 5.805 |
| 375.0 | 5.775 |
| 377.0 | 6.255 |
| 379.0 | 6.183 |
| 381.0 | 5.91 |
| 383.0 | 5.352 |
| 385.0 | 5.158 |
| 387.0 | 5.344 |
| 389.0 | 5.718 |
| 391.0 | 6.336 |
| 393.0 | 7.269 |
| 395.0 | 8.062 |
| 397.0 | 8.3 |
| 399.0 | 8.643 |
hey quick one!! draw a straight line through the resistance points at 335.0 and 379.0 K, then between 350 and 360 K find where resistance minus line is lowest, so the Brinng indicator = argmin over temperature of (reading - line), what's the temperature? 359.0 K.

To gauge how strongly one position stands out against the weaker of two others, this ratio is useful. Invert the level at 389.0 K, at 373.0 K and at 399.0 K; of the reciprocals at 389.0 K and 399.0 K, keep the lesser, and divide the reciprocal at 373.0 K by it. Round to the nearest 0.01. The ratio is 1.49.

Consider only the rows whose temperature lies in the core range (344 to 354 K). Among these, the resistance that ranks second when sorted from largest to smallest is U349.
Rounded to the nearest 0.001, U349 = 9.648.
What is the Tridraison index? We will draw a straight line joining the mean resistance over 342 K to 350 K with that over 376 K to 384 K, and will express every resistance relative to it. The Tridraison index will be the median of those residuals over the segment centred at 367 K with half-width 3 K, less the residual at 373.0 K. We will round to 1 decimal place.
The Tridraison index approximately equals -1.0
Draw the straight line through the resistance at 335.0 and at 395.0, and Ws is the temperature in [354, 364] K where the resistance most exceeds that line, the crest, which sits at 355.0 K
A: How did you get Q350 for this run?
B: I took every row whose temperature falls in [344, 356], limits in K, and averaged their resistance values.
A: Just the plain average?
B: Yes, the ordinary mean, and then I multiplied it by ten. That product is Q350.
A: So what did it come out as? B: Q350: 91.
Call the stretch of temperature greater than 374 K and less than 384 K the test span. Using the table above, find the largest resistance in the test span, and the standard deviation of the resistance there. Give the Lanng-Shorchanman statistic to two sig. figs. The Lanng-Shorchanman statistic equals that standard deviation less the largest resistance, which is -5.9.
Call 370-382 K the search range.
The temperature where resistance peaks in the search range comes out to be 377.0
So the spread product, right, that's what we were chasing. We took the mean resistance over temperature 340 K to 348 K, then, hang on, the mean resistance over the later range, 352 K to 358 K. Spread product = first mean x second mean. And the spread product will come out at 71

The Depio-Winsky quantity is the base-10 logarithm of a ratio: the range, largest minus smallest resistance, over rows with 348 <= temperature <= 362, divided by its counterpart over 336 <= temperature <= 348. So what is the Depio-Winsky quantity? 0.5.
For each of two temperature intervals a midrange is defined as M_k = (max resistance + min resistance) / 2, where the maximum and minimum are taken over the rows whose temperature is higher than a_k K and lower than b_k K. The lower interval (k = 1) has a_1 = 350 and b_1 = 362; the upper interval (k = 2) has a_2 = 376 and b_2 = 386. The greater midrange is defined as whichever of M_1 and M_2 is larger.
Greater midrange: 7.71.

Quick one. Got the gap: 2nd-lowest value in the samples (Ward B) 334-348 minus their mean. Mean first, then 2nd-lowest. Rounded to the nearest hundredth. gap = -0.10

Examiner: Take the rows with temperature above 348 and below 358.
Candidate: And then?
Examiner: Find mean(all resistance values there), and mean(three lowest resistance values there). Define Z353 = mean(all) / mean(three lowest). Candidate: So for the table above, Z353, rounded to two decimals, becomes 1.10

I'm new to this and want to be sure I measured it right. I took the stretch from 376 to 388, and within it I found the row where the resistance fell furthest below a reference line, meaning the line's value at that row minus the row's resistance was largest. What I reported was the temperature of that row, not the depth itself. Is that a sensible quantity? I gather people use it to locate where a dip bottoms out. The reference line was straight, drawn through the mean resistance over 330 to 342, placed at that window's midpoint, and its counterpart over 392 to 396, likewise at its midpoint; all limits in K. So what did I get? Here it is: 385.0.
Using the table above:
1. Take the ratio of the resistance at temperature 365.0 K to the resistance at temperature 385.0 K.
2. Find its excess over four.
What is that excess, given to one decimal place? -2.9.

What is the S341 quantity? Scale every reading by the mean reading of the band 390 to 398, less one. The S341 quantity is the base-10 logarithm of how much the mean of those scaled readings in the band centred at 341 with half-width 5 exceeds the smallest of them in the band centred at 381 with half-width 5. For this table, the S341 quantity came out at -0.248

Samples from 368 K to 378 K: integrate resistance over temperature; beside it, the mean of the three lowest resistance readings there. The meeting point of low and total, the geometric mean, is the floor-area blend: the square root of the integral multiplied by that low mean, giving 18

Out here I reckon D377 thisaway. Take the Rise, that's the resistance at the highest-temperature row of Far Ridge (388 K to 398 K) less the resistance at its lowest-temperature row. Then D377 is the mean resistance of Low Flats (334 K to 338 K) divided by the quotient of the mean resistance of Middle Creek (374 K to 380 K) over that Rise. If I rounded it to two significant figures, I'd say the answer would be 4.1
